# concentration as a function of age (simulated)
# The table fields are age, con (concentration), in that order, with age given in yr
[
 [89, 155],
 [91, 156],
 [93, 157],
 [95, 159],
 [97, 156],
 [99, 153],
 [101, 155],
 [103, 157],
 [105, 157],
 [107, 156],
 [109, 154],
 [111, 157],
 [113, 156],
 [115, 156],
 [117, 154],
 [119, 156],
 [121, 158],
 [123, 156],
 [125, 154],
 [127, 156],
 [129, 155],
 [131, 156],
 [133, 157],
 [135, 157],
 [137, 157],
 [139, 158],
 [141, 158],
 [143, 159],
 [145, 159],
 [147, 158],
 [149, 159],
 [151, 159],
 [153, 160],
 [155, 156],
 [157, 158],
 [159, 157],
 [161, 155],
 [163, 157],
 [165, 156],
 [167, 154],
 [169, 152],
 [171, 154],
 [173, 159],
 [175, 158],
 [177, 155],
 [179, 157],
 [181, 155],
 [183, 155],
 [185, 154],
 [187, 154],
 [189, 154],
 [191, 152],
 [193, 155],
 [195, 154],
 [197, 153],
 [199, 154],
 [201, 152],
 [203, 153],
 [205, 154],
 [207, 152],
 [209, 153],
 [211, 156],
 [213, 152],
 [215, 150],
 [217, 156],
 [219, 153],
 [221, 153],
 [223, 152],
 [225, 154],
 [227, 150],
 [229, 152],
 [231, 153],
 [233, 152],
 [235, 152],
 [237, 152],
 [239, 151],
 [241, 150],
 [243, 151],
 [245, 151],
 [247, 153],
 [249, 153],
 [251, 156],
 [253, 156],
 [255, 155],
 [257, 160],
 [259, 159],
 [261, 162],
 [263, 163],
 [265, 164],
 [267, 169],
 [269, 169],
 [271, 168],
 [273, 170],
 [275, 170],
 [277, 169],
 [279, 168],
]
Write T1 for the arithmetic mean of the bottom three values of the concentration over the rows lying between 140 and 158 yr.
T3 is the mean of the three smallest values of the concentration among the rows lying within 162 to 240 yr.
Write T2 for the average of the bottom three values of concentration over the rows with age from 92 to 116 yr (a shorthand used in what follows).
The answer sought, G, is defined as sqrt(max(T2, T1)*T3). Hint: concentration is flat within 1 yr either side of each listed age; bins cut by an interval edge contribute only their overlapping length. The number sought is 154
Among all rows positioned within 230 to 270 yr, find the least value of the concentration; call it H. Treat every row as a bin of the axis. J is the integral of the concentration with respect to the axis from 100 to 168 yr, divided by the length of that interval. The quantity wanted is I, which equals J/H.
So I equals 1.04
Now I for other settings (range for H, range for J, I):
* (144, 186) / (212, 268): 1.02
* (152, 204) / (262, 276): 1.10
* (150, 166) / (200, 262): 0.99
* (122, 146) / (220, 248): 0.99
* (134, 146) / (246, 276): 1.03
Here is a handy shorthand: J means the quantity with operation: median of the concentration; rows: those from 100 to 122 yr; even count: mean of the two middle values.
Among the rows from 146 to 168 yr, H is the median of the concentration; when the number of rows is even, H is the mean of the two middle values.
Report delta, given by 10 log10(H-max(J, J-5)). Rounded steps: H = 157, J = 156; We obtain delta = 0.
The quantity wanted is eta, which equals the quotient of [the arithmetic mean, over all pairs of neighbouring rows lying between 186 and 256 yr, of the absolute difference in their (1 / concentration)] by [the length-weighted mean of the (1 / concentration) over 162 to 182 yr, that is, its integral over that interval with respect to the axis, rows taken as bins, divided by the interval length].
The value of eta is 0.0104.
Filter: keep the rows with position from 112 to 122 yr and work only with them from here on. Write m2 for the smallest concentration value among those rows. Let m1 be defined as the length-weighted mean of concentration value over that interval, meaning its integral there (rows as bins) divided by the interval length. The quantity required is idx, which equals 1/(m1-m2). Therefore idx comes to 0.50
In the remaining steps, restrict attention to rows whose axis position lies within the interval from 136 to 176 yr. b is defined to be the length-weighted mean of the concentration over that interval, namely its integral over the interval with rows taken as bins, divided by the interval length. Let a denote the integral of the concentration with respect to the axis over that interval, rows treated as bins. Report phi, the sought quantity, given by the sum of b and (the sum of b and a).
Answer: 6600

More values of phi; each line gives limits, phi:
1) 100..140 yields 6556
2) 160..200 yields 6504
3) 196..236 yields 6418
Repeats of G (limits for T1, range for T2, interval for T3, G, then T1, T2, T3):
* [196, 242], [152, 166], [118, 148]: 155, 150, 156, 155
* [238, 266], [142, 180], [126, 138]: 154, 151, 153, 156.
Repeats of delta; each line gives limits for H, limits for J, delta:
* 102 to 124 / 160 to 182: 0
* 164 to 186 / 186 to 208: 0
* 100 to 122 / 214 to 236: 6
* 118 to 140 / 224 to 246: 6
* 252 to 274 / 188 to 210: 10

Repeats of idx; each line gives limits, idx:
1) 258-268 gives 0.23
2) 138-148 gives 2.50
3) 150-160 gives 0.50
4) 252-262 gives 0.29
